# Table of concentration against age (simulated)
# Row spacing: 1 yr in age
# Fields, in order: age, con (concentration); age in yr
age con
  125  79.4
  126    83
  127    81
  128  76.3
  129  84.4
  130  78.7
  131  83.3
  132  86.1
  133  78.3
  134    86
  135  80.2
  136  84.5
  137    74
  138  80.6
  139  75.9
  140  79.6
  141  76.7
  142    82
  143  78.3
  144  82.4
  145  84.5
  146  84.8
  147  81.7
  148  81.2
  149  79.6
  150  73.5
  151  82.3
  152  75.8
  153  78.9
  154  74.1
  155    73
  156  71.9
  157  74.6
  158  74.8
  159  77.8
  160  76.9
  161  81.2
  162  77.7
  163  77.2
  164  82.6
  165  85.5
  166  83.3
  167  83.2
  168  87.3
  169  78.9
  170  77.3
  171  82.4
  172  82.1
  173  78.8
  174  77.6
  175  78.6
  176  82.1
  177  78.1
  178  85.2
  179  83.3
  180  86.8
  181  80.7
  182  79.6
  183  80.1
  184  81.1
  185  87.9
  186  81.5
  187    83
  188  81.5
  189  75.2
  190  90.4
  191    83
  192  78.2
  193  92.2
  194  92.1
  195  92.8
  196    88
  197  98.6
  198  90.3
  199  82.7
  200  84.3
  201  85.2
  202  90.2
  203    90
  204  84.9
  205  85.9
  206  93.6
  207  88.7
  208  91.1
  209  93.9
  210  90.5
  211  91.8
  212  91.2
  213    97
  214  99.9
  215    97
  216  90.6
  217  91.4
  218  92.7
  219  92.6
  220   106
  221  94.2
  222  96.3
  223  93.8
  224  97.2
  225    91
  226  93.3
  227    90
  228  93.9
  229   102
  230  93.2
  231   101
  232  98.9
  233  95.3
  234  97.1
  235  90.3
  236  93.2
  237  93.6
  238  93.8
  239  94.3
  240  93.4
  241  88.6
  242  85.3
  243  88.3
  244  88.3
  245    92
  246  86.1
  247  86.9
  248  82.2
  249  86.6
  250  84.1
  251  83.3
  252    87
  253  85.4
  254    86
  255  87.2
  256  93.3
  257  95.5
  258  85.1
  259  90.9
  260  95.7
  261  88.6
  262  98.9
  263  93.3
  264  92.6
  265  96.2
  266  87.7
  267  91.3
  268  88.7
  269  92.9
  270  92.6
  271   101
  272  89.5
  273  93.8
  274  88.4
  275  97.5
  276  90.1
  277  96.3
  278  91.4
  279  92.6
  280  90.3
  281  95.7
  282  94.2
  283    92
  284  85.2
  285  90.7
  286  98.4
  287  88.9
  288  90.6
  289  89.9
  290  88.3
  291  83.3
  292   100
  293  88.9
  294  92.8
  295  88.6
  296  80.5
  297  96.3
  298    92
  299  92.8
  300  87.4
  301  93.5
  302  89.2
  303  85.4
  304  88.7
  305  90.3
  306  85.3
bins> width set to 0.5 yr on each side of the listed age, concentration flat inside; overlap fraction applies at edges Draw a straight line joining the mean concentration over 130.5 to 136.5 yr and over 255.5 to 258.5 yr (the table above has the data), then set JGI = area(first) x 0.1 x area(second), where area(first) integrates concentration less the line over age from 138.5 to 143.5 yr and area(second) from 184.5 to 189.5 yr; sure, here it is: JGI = 61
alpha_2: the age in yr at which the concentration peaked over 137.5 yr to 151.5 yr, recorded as 146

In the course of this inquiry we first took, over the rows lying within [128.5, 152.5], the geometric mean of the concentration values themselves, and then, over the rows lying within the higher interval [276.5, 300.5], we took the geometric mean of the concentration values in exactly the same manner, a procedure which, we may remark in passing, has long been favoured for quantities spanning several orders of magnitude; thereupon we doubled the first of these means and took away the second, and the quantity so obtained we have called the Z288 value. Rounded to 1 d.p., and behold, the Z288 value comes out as 70.0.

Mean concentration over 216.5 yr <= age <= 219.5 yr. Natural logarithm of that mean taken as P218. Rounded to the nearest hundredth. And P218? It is 4.52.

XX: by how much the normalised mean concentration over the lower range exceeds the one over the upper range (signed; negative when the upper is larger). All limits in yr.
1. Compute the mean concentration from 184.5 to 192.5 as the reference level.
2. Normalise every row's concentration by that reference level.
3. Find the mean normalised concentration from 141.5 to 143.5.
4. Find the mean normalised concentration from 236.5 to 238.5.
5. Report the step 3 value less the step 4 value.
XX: -0.16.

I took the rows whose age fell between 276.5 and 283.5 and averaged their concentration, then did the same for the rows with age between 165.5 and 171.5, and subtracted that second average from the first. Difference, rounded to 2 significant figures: 11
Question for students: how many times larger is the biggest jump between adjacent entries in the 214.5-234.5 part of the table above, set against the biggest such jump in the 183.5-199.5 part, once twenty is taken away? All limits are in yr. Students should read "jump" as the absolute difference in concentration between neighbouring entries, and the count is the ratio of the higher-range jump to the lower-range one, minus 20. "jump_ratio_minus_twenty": -19.1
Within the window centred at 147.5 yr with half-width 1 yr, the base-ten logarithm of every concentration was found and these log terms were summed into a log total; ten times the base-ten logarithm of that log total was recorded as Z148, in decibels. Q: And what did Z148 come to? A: 5.82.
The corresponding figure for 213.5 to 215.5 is 6.01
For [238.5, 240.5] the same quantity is 5.96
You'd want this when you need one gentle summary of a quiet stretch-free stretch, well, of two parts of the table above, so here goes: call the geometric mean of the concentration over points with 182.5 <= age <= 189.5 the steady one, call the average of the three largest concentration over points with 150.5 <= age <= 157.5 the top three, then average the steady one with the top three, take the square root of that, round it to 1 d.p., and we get 9.0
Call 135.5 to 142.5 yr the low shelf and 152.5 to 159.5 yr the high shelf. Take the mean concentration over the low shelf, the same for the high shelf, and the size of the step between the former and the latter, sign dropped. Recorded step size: 4.0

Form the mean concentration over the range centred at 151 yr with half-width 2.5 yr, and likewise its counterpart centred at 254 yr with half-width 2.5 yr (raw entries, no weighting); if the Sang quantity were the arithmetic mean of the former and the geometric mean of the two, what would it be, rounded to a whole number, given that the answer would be 80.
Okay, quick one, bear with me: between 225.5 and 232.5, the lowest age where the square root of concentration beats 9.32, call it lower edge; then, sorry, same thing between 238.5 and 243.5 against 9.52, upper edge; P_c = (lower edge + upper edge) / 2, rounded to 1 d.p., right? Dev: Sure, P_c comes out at 232.5 yr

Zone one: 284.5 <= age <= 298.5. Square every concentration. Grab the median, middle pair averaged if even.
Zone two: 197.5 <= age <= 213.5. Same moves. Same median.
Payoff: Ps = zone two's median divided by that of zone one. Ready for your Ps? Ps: 1.00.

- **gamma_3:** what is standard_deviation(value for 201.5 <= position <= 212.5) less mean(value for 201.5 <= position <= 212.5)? -87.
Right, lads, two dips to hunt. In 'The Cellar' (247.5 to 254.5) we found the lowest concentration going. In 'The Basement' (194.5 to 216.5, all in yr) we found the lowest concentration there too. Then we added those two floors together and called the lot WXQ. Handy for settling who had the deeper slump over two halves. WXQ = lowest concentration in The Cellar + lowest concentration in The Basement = 165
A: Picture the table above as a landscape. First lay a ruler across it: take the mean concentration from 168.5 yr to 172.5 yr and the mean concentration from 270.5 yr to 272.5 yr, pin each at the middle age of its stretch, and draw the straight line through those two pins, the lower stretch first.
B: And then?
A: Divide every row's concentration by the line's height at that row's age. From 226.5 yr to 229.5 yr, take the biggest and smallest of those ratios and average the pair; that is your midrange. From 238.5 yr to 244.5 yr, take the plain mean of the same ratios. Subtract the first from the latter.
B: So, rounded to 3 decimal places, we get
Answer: -0.093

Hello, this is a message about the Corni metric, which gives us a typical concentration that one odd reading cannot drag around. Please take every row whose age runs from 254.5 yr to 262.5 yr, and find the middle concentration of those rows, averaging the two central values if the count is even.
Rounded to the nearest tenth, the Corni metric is 92.1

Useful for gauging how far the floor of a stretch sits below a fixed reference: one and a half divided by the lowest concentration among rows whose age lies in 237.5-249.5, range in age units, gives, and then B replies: 0.0182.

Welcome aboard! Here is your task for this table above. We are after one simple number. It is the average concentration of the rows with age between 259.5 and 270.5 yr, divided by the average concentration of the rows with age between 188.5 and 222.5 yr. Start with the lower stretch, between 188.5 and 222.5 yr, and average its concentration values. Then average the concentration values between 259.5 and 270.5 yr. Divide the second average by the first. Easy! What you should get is 1.02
